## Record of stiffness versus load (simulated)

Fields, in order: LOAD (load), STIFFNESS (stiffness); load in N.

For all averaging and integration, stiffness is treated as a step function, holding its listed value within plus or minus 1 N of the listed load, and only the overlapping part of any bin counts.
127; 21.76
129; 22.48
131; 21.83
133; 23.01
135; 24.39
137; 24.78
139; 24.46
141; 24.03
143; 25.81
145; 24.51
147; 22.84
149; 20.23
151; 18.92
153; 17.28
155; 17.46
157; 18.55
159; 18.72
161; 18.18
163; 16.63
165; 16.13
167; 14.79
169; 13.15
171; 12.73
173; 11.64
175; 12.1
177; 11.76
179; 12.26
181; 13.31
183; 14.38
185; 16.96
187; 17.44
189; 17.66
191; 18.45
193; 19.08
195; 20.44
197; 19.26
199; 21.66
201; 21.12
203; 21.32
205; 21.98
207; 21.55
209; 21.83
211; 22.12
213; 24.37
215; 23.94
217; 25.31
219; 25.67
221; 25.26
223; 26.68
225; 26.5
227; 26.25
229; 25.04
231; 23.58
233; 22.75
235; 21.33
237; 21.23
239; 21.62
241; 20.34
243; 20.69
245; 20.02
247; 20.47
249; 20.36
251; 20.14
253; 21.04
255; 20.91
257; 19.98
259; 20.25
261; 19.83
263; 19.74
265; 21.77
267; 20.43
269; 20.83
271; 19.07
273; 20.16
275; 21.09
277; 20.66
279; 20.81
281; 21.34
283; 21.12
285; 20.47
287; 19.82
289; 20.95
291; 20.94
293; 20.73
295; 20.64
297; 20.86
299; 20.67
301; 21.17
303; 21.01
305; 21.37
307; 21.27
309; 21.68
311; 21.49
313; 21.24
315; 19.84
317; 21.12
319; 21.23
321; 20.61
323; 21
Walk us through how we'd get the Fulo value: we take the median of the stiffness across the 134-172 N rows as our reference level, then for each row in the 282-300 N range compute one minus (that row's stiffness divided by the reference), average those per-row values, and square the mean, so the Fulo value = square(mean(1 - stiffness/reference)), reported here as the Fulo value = 0.011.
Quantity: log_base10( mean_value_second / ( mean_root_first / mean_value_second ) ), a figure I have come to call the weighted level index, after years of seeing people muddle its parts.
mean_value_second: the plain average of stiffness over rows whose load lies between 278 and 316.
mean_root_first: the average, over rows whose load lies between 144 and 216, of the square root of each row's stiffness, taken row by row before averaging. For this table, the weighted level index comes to 2.01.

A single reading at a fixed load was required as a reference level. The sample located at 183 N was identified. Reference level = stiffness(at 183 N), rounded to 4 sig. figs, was 14.38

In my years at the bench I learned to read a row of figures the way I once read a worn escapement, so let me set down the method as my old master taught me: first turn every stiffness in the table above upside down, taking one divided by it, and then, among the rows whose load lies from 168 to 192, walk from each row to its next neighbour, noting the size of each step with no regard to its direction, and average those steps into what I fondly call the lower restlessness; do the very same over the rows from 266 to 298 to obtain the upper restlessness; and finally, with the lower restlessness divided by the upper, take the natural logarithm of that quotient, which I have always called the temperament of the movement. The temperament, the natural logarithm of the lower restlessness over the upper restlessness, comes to 1.1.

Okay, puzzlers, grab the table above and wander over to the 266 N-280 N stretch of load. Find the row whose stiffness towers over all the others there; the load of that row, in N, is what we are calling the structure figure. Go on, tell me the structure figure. 275 N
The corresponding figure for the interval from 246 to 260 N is 253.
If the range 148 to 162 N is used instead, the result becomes 149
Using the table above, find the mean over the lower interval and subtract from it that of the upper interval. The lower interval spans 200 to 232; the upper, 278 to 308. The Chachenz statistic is 3.0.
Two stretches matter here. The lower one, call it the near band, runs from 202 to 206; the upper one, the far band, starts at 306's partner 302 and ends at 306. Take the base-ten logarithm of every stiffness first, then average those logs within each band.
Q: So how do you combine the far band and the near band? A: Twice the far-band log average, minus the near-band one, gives 1.32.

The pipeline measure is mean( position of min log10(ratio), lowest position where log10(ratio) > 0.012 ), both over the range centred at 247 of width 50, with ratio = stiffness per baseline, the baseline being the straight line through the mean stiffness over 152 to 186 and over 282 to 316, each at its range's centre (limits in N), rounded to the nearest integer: 247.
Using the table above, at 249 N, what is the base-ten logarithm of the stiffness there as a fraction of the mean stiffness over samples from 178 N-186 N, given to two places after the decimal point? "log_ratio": 0.16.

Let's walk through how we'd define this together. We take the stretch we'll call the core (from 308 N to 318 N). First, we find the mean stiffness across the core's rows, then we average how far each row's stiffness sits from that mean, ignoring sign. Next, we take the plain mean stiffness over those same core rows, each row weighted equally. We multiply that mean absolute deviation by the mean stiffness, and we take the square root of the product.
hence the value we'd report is 3.2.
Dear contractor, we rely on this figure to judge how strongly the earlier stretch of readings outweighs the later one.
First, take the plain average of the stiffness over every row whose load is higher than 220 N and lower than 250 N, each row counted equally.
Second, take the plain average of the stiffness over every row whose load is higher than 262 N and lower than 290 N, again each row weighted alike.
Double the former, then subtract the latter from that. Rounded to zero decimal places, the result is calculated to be 25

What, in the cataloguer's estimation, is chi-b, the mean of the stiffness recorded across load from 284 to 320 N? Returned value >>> 20.9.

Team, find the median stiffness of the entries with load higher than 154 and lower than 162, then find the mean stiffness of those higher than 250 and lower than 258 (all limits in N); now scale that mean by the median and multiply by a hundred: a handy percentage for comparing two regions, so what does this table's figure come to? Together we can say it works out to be 112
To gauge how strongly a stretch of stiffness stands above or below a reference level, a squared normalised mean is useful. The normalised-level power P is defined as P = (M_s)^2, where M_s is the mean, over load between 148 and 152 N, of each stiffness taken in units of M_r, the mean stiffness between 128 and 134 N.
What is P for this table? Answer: 0.76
